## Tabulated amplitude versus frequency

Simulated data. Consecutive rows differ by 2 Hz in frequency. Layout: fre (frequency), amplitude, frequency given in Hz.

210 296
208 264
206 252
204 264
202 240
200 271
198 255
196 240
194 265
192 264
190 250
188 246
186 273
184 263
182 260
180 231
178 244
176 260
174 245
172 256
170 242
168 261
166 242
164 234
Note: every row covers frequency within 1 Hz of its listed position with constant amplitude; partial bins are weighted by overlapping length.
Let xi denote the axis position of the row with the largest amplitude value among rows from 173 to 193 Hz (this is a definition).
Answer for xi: 186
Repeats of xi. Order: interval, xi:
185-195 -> 186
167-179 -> 168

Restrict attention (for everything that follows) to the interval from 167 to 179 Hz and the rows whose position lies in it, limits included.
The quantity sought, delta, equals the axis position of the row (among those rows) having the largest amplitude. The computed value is 168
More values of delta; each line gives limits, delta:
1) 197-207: 200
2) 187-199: 194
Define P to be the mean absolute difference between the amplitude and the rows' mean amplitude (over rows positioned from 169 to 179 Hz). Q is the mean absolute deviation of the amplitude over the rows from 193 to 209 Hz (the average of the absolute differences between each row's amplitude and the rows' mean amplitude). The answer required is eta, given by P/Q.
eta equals 0.7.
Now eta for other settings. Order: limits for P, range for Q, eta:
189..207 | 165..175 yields 1.2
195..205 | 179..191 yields 1.0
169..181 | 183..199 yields 0.8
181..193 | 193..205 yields 0.7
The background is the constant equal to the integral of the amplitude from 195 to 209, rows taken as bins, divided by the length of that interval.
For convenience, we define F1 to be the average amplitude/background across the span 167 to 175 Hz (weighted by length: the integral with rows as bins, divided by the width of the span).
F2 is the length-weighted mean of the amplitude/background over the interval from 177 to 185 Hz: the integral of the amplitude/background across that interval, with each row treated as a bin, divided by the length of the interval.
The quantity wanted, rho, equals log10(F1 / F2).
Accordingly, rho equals 0.003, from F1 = 0.98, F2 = 0.98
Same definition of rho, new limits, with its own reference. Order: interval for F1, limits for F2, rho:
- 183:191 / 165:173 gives 0.013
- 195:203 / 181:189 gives -0.015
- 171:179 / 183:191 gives -0.012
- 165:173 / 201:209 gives -0.008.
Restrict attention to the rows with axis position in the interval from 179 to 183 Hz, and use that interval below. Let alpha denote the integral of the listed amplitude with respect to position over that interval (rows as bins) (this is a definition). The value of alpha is 982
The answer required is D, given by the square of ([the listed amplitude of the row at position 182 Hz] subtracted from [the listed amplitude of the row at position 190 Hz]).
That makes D 100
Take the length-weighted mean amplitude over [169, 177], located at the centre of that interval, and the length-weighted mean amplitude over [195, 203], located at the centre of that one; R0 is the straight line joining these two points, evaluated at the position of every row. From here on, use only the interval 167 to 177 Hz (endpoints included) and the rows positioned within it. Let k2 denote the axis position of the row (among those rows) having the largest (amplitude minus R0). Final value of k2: 168 Hz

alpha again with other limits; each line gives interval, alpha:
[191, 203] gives 3070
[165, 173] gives 2002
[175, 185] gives 2516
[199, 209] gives 2582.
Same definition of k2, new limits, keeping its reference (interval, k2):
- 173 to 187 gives 186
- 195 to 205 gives 200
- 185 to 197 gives 186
